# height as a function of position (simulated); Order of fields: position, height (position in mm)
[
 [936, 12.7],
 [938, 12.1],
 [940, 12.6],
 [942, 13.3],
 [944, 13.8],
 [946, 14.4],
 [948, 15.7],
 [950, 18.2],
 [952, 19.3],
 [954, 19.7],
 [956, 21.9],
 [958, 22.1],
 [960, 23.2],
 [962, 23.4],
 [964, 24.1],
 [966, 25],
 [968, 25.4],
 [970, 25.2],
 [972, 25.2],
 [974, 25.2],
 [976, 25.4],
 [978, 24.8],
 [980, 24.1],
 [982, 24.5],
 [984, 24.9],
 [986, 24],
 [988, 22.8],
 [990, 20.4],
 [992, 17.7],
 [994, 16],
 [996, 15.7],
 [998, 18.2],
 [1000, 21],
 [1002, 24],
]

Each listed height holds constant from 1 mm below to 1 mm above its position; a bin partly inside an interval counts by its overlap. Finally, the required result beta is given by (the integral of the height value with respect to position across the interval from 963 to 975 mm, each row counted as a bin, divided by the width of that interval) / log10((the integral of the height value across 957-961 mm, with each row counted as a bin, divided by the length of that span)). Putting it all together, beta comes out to 18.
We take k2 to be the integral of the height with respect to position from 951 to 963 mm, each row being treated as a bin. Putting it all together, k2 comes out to 259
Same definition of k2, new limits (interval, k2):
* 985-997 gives 233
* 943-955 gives 202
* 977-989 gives 290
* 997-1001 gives 78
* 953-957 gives 83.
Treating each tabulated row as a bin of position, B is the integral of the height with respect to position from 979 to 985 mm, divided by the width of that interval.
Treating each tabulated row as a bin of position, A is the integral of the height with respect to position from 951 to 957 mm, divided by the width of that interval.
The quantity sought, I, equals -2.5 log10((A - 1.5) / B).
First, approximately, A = 20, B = 24.5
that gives 0.3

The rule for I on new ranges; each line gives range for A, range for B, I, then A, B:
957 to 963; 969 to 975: 0.2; 23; 25.2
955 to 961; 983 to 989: 0.1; 22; 23.9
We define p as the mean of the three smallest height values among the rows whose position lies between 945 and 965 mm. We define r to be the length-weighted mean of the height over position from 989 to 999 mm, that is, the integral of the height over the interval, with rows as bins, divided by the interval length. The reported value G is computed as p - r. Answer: -1.5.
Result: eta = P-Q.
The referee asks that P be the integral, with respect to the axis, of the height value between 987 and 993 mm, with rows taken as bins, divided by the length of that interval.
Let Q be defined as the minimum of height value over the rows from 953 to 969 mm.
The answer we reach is 1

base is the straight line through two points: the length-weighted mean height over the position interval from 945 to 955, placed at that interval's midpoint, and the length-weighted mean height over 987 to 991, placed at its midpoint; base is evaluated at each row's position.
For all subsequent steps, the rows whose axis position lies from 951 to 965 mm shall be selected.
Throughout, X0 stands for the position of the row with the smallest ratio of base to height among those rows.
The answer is 964 mm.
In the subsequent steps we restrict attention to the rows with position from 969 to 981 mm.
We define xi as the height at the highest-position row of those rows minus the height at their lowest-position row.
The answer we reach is -1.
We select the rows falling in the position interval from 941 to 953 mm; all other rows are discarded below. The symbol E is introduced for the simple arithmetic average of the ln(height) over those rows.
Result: 2.75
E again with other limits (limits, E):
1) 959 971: 3.19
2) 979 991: 3.15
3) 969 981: 3.22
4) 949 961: 3.03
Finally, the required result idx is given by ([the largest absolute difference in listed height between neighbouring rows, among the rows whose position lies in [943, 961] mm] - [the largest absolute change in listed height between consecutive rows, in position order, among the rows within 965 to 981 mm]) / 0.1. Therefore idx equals 18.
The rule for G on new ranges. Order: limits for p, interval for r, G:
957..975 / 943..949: 8.3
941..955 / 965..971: -11.4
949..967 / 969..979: -6.1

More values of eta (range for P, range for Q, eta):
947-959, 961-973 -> -4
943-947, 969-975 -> -11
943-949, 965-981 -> -9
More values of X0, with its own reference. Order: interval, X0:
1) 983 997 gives 984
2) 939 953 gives 952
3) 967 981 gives 968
